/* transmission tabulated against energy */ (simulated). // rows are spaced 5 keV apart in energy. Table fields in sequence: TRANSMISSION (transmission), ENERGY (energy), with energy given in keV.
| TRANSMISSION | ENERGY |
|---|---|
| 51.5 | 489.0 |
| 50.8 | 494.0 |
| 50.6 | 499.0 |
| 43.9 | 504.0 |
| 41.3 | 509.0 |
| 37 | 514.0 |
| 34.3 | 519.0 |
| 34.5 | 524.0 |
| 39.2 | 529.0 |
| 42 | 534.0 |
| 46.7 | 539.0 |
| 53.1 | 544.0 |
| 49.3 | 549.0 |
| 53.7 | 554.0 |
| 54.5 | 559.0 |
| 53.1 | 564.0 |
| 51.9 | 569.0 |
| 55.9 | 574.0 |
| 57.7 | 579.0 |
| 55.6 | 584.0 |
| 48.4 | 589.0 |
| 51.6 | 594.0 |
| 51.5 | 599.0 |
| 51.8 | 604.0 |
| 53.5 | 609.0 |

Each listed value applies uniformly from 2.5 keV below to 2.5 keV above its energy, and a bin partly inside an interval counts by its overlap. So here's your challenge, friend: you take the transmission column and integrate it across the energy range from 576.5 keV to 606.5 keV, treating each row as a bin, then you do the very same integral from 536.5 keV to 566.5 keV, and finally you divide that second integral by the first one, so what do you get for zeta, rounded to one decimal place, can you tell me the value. 1.0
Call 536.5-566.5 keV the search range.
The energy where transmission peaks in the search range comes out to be 559.0 keV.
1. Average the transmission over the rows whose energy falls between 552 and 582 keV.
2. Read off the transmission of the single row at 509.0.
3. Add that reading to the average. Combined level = 95.8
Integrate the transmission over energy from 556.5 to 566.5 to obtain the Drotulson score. 538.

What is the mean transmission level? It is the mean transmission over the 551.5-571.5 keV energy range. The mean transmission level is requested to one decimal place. 53.3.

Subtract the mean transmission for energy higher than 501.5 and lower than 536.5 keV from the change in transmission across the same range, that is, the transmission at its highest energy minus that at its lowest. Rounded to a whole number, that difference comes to -41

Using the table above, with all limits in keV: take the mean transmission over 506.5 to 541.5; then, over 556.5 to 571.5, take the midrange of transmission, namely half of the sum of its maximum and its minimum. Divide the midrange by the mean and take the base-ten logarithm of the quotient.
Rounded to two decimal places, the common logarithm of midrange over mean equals 0.13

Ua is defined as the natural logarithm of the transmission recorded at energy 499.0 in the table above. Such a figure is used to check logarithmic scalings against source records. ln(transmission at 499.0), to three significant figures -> 3.92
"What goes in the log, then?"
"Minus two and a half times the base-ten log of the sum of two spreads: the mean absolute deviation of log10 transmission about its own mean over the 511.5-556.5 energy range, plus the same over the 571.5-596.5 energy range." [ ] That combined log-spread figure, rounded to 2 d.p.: 2.61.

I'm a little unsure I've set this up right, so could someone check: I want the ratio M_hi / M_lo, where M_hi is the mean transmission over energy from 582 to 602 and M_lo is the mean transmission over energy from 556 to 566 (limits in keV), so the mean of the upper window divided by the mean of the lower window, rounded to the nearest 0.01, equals 0.96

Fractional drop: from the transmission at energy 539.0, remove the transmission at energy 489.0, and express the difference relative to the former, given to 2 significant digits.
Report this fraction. -0.10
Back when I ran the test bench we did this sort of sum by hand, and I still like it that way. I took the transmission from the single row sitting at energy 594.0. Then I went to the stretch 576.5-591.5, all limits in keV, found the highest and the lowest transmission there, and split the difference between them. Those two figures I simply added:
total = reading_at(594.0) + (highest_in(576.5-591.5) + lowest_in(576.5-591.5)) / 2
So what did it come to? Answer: 105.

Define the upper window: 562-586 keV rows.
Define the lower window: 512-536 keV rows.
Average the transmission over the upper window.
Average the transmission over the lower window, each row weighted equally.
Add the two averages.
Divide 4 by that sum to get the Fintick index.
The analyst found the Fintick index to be 0.0434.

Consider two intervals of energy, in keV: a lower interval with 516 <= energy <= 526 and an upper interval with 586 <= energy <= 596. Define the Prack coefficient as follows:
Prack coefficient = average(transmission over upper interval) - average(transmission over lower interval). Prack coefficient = 16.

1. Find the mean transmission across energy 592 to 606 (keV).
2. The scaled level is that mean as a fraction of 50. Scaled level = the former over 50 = 1.03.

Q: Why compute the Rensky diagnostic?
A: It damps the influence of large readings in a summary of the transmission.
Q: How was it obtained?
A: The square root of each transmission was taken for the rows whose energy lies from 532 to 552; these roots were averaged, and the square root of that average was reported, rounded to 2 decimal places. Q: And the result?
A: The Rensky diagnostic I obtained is 2.63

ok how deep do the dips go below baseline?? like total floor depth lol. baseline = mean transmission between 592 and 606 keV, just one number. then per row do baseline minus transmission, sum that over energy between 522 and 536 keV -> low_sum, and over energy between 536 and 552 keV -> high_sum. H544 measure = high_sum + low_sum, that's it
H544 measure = 45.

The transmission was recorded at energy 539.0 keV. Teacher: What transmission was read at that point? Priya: 46.7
